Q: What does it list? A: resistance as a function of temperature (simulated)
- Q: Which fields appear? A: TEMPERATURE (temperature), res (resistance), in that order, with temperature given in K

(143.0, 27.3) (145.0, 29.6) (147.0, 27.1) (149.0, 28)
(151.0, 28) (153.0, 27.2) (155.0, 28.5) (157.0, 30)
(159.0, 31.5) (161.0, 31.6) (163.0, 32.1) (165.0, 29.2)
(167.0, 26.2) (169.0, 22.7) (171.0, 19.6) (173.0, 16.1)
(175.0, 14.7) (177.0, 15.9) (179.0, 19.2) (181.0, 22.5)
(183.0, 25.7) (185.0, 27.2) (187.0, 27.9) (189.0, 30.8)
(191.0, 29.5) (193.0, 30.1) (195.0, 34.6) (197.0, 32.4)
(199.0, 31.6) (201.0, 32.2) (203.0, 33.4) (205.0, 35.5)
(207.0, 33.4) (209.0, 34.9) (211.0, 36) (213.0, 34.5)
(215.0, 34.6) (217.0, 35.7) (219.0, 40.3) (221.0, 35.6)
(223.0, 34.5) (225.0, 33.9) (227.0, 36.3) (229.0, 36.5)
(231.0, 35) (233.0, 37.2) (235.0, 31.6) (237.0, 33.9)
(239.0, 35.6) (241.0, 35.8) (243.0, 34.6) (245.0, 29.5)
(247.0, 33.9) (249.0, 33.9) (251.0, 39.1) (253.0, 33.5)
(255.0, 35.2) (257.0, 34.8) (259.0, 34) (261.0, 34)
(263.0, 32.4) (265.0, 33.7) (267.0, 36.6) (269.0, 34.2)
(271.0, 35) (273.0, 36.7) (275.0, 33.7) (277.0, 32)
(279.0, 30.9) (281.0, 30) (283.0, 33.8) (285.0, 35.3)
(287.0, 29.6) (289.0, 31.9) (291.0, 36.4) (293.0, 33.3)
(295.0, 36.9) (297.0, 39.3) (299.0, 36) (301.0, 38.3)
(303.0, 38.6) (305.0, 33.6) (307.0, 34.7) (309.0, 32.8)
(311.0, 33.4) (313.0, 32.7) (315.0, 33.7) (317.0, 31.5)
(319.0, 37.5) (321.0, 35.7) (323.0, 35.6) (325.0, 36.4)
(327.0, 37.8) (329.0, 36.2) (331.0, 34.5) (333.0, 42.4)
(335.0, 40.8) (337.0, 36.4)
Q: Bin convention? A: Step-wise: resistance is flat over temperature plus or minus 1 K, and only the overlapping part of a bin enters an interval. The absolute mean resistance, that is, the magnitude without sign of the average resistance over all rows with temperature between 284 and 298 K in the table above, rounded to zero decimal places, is 35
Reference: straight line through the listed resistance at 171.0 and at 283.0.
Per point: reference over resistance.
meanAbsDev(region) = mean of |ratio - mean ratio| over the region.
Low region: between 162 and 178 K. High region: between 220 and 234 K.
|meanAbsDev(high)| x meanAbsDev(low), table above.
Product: 0.0047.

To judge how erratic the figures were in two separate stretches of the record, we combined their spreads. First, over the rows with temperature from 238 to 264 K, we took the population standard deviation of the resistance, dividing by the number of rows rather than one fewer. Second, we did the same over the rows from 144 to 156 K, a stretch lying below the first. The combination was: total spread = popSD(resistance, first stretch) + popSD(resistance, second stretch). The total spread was 2.9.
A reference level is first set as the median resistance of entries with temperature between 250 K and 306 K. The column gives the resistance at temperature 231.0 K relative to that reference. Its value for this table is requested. 0.9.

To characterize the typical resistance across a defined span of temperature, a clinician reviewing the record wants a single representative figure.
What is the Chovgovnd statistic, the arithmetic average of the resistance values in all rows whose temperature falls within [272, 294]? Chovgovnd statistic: 33.1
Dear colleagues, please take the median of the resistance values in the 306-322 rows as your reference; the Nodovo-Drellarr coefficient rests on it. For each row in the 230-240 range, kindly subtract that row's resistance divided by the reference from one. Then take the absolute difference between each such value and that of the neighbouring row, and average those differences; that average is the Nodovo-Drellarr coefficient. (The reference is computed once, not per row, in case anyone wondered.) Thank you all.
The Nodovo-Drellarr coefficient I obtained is 0.088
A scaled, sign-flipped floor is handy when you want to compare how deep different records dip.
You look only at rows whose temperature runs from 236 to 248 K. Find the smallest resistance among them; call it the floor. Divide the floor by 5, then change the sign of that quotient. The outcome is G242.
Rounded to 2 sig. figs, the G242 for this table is -5.9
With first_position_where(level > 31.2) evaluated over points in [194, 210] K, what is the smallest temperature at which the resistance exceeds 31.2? 195.0 K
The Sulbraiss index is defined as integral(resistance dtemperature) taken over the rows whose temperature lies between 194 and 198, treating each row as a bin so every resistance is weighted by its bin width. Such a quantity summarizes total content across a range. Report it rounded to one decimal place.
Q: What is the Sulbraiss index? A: 134.0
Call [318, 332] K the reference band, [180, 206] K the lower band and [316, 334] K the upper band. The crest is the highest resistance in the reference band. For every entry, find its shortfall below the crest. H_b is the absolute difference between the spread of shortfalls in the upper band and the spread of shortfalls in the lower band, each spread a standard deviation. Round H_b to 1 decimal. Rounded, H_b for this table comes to 0.8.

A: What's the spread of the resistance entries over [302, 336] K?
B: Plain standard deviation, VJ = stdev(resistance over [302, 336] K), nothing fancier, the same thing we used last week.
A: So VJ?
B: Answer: 2.9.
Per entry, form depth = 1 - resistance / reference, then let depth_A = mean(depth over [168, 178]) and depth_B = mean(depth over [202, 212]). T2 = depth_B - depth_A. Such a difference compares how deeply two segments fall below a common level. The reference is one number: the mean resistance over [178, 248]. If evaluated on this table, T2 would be -0.51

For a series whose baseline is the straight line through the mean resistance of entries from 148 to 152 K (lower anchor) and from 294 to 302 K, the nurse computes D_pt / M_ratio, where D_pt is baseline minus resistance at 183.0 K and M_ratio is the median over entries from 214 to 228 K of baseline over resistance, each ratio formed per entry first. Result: 4.9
